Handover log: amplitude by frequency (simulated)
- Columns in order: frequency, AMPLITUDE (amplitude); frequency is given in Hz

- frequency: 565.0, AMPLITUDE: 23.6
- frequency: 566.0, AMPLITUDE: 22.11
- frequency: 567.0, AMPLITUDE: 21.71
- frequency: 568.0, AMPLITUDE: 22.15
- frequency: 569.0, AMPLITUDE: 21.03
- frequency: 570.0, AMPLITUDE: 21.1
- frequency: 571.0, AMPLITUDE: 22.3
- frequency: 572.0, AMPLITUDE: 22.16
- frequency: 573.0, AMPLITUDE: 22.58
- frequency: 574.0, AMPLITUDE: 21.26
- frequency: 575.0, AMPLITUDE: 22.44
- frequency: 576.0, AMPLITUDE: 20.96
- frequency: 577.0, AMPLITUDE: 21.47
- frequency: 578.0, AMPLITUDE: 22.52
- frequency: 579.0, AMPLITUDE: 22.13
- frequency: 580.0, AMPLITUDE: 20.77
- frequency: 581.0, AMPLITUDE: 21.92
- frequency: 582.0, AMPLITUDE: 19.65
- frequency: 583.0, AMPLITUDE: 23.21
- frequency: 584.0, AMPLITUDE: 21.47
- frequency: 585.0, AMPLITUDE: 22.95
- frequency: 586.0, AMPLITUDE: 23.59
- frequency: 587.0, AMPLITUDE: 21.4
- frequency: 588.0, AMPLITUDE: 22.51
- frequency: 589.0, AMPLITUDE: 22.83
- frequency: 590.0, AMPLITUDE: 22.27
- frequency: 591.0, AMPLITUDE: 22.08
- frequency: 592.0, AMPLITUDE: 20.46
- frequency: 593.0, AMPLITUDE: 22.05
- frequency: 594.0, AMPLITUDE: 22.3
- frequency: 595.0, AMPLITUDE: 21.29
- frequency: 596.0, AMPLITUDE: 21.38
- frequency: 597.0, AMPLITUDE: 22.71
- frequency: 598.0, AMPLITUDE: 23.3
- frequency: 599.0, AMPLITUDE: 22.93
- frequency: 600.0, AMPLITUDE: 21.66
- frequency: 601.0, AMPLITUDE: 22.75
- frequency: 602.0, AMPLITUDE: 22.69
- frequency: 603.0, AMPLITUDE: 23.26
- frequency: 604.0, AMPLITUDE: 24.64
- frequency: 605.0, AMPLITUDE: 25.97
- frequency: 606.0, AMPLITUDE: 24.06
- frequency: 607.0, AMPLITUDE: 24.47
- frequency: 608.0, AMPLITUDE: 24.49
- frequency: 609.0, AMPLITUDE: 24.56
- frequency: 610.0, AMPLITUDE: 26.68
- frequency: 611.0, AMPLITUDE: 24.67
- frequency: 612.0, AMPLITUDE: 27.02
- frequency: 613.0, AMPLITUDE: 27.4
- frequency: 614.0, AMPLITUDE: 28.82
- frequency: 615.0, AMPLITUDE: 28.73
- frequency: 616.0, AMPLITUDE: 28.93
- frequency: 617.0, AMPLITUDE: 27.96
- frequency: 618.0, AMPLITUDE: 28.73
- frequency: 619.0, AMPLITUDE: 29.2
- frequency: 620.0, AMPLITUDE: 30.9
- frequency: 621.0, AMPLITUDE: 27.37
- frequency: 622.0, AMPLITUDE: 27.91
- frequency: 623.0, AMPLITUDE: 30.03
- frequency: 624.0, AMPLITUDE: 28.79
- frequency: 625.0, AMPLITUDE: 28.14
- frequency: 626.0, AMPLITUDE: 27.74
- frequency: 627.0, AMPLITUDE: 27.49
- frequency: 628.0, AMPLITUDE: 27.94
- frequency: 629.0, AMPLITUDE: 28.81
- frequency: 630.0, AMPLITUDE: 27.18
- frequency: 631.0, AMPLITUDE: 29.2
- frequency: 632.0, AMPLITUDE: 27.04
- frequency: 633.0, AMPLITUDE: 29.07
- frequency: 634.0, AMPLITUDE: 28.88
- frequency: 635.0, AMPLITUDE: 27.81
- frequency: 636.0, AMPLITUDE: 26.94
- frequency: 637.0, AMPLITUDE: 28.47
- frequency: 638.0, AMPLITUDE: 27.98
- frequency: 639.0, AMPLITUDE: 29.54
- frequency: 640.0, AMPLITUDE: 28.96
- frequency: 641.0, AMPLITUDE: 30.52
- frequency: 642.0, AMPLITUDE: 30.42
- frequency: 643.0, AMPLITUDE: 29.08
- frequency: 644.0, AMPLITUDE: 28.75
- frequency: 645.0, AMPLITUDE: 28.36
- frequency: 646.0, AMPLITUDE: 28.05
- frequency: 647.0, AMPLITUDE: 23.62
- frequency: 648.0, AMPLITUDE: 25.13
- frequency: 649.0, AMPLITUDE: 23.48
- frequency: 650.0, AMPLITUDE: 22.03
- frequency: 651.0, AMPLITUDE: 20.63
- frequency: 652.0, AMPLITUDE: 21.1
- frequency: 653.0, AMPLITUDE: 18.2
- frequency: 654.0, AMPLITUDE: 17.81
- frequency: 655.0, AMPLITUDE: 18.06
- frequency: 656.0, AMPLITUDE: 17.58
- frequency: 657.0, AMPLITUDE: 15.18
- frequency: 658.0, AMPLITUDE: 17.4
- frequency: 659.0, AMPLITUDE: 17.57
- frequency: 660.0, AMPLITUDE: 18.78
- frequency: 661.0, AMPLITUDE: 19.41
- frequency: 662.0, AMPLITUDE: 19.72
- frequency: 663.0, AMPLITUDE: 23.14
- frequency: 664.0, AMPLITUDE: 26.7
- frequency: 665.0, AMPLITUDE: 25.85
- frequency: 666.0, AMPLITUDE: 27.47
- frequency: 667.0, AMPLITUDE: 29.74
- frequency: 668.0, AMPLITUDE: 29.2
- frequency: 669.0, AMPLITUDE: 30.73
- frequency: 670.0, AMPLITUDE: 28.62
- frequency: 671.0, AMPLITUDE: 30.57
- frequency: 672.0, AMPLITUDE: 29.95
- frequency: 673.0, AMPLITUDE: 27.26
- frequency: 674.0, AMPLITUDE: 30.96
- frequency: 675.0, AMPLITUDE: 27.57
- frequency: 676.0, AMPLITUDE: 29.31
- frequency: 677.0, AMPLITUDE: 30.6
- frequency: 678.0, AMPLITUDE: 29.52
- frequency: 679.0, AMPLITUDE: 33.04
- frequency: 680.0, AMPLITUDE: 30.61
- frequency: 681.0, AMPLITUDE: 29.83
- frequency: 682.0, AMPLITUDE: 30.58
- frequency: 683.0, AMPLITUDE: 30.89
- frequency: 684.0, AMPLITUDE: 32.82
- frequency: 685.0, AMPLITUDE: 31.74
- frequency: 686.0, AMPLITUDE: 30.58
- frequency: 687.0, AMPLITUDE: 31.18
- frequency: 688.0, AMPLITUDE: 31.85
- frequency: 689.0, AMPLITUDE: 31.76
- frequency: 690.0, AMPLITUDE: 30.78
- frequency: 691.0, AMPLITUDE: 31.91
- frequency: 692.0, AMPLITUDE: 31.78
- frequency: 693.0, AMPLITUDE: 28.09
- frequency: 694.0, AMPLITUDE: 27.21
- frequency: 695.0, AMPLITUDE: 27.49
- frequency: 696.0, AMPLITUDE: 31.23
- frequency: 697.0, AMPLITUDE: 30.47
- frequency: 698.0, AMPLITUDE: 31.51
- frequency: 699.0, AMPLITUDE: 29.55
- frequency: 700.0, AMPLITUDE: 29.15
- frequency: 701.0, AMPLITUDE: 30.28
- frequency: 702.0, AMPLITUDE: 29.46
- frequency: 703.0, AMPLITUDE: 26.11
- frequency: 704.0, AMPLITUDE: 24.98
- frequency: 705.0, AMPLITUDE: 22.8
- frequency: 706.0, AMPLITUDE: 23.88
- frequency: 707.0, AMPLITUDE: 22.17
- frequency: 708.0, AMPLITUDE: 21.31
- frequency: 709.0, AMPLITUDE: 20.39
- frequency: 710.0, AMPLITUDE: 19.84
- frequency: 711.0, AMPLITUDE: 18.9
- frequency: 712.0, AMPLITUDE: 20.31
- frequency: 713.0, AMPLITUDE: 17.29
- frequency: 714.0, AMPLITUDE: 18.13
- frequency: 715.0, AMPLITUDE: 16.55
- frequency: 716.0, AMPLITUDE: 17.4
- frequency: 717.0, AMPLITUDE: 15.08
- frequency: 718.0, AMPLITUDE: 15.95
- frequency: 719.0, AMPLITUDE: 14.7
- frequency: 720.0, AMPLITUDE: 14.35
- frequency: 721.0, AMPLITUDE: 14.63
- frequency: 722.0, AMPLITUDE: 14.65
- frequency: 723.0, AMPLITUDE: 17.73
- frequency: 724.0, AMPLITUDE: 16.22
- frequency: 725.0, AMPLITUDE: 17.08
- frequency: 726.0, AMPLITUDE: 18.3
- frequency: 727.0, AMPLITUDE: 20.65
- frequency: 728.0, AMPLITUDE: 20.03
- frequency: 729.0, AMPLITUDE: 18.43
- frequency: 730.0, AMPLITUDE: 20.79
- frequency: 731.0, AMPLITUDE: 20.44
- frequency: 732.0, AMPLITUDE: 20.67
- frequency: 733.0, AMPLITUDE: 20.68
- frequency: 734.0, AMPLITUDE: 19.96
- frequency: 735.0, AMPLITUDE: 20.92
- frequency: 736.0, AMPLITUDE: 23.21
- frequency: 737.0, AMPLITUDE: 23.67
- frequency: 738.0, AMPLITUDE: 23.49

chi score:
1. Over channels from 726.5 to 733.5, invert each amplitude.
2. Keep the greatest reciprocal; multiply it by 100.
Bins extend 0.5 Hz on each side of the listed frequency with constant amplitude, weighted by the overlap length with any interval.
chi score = 5.4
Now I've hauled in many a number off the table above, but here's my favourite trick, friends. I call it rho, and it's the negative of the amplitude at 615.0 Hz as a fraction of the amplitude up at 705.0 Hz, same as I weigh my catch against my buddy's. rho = -1.26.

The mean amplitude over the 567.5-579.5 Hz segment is 21.8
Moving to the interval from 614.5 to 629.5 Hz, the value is 28.6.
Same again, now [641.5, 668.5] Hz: 23.1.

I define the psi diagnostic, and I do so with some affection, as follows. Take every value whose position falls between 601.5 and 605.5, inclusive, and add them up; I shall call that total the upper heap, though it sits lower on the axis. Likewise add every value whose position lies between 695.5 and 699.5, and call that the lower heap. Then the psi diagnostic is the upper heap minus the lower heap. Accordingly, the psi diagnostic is -26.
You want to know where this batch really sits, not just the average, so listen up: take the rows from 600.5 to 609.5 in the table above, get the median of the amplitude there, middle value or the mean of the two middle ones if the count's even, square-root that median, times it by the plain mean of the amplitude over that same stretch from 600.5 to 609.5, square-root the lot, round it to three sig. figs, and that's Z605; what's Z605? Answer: 10.9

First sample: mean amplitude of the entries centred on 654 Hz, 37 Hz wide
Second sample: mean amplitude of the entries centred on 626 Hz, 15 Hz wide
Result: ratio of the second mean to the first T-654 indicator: 1.2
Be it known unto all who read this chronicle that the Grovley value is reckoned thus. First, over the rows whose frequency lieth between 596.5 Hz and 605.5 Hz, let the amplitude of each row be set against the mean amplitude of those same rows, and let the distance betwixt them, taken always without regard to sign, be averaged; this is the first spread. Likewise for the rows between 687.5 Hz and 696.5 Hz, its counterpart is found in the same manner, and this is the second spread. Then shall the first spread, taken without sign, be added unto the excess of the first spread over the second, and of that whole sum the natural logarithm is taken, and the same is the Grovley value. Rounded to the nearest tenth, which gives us -5.6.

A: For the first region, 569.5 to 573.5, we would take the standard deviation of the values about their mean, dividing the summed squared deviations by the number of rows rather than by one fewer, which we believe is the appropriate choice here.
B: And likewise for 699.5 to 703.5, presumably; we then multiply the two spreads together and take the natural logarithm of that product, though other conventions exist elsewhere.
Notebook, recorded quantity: -0.1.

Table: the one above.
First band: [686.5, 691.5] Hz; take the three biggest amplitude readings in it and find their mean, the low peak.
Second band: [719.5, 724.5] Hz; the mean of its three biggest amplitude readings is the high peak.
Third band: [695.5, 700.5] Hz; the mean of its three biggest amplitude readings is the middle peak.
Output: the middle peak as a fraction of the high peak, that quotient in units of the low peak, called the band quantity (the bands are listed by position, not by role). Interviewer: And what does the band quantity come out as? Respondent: 0.060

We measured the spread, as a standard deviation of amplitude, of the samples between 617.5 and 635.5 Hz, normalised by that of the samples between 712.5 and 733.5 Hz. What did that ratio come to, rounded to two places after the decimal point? 0.45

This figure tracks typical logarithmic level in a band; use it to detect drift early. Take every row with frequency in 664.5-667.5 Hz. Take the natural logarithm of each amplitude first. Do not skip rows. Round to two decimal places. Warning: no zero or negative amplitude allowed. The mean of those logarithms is 3.32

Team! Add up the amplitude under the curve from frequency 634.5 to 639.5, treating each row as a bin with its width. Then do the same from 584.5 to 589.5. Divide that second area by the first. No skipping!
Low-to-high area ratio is 0.80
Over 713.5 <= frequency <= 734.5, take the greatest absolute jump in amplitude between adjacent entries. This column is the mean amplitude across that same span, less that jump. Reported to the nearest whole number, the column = 15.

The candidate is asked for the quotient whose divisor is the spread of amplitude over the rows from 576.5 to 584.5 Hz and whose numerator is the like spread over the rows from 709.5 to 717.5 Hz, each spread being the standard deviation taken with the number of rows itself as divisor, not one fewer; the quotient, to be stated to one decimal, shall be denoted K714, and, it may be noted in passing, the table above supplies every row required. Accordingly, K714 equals 1.6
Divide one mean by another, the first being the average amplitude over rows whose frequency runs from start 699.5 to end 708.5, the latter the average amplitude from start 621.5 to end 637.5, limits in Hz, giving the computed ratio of 0.91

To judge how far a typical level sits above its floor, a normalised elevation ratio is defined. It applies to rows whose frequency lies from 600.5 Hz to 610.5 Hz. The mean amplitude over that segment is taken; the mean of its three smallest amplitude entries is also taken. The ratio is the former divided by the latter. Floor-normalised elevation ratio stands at 1.06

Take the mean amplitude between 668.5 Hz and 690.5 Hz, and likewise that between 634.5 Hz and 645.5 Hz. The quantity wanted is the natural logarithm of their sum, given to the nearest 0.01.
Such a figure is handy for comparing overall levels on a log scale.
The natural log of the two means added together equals 4.08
